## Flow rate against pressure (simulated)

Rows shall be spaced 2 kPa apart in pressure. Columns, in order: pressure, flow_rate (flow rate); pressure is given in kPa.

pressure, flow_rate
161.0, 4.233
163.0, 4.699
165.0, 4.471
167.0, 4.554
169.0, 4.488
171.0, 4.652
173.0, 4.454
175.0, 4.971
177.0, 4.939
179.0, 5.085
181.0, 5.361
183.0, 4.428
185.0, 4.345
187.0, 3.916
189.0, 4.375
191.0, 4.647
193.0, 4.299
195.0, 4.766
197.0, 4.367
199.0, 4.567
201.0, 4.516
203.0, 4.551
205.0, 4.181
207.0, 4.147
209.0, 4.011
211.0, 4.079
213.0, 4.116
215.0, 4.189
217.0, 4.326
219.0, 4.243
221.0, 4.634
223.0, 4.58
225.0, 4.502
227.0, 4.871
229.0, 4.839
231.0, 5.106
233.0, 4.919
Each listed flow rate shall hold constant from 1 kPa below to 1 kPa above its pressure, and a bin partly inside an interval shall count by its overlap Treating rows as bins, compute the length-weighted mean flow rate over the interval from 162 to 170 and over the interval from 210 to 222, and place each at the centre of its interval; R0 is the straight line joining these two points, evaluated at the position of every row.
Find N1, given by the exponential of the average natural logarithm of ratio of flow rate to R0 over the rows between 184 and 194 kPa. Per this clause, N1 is 0.98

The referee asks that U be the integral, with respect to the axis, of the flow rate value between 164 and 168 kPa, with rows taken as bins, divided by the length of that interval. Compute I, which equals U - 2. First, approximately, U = 4.51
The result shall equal 2.51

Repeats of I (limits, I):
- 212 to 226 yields 2.37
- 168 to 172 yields 2.57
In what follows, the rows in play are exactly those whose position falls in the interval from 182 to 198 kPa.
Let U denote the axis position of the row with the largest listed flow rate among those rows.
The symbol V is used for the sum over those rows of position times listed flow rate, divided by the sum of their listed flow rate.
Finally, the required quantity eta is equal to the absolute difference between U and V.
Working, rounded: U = 195.0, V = 190.1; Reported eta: 4.9 kPa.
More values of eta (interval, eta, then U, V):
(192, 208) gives 4.9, 195.0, 199.9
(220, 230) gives 1.9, 227.0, 225.1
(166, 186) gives 4.9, 181.0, 176.1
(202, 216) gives 5.9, 203.0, 208.9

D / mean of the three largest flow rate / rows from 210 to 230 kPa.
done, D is 4.78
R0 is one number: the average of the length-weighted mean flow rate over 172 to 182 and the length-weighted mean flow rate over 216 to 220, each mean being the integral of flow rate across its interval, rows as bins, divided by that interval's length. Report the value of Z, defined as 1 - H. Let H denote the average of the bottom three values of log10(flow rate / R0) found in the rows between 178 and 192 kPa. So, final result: 1.04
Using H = -0.04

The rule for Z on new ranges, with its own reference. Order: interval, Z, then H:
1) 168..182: 1.01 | -0.01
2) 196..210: 1.05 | -0.05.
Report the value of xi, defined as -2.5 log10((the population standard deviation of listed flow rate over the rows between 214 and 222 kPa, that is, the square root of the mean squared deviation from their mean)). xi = 1.9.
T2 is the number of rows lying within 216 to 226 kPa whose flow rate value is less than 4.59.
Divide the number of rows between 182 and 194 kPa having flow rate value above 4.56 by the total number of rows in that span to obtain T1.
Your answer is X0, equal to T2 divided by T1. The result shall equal 24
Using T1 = 0.17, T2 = 4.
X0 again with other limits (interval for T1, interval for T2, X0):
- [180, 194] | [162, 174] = 14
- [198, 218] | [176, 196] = 50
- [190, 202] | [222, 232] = 4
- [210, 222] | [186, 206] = 48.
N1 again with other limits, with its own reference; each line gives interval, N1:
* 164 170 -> 0.99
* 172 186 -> 1.07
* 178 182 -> 1.17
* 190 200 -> 1.03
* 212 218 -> 0.99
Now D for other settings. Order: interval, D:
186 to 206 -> 4.66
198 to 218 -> 4.54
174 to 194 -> 5.14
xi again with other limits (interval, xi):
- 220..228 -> 2.2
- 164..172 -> 2.9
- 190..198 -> 1.8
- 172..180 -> 1.5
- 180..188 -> 0.7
